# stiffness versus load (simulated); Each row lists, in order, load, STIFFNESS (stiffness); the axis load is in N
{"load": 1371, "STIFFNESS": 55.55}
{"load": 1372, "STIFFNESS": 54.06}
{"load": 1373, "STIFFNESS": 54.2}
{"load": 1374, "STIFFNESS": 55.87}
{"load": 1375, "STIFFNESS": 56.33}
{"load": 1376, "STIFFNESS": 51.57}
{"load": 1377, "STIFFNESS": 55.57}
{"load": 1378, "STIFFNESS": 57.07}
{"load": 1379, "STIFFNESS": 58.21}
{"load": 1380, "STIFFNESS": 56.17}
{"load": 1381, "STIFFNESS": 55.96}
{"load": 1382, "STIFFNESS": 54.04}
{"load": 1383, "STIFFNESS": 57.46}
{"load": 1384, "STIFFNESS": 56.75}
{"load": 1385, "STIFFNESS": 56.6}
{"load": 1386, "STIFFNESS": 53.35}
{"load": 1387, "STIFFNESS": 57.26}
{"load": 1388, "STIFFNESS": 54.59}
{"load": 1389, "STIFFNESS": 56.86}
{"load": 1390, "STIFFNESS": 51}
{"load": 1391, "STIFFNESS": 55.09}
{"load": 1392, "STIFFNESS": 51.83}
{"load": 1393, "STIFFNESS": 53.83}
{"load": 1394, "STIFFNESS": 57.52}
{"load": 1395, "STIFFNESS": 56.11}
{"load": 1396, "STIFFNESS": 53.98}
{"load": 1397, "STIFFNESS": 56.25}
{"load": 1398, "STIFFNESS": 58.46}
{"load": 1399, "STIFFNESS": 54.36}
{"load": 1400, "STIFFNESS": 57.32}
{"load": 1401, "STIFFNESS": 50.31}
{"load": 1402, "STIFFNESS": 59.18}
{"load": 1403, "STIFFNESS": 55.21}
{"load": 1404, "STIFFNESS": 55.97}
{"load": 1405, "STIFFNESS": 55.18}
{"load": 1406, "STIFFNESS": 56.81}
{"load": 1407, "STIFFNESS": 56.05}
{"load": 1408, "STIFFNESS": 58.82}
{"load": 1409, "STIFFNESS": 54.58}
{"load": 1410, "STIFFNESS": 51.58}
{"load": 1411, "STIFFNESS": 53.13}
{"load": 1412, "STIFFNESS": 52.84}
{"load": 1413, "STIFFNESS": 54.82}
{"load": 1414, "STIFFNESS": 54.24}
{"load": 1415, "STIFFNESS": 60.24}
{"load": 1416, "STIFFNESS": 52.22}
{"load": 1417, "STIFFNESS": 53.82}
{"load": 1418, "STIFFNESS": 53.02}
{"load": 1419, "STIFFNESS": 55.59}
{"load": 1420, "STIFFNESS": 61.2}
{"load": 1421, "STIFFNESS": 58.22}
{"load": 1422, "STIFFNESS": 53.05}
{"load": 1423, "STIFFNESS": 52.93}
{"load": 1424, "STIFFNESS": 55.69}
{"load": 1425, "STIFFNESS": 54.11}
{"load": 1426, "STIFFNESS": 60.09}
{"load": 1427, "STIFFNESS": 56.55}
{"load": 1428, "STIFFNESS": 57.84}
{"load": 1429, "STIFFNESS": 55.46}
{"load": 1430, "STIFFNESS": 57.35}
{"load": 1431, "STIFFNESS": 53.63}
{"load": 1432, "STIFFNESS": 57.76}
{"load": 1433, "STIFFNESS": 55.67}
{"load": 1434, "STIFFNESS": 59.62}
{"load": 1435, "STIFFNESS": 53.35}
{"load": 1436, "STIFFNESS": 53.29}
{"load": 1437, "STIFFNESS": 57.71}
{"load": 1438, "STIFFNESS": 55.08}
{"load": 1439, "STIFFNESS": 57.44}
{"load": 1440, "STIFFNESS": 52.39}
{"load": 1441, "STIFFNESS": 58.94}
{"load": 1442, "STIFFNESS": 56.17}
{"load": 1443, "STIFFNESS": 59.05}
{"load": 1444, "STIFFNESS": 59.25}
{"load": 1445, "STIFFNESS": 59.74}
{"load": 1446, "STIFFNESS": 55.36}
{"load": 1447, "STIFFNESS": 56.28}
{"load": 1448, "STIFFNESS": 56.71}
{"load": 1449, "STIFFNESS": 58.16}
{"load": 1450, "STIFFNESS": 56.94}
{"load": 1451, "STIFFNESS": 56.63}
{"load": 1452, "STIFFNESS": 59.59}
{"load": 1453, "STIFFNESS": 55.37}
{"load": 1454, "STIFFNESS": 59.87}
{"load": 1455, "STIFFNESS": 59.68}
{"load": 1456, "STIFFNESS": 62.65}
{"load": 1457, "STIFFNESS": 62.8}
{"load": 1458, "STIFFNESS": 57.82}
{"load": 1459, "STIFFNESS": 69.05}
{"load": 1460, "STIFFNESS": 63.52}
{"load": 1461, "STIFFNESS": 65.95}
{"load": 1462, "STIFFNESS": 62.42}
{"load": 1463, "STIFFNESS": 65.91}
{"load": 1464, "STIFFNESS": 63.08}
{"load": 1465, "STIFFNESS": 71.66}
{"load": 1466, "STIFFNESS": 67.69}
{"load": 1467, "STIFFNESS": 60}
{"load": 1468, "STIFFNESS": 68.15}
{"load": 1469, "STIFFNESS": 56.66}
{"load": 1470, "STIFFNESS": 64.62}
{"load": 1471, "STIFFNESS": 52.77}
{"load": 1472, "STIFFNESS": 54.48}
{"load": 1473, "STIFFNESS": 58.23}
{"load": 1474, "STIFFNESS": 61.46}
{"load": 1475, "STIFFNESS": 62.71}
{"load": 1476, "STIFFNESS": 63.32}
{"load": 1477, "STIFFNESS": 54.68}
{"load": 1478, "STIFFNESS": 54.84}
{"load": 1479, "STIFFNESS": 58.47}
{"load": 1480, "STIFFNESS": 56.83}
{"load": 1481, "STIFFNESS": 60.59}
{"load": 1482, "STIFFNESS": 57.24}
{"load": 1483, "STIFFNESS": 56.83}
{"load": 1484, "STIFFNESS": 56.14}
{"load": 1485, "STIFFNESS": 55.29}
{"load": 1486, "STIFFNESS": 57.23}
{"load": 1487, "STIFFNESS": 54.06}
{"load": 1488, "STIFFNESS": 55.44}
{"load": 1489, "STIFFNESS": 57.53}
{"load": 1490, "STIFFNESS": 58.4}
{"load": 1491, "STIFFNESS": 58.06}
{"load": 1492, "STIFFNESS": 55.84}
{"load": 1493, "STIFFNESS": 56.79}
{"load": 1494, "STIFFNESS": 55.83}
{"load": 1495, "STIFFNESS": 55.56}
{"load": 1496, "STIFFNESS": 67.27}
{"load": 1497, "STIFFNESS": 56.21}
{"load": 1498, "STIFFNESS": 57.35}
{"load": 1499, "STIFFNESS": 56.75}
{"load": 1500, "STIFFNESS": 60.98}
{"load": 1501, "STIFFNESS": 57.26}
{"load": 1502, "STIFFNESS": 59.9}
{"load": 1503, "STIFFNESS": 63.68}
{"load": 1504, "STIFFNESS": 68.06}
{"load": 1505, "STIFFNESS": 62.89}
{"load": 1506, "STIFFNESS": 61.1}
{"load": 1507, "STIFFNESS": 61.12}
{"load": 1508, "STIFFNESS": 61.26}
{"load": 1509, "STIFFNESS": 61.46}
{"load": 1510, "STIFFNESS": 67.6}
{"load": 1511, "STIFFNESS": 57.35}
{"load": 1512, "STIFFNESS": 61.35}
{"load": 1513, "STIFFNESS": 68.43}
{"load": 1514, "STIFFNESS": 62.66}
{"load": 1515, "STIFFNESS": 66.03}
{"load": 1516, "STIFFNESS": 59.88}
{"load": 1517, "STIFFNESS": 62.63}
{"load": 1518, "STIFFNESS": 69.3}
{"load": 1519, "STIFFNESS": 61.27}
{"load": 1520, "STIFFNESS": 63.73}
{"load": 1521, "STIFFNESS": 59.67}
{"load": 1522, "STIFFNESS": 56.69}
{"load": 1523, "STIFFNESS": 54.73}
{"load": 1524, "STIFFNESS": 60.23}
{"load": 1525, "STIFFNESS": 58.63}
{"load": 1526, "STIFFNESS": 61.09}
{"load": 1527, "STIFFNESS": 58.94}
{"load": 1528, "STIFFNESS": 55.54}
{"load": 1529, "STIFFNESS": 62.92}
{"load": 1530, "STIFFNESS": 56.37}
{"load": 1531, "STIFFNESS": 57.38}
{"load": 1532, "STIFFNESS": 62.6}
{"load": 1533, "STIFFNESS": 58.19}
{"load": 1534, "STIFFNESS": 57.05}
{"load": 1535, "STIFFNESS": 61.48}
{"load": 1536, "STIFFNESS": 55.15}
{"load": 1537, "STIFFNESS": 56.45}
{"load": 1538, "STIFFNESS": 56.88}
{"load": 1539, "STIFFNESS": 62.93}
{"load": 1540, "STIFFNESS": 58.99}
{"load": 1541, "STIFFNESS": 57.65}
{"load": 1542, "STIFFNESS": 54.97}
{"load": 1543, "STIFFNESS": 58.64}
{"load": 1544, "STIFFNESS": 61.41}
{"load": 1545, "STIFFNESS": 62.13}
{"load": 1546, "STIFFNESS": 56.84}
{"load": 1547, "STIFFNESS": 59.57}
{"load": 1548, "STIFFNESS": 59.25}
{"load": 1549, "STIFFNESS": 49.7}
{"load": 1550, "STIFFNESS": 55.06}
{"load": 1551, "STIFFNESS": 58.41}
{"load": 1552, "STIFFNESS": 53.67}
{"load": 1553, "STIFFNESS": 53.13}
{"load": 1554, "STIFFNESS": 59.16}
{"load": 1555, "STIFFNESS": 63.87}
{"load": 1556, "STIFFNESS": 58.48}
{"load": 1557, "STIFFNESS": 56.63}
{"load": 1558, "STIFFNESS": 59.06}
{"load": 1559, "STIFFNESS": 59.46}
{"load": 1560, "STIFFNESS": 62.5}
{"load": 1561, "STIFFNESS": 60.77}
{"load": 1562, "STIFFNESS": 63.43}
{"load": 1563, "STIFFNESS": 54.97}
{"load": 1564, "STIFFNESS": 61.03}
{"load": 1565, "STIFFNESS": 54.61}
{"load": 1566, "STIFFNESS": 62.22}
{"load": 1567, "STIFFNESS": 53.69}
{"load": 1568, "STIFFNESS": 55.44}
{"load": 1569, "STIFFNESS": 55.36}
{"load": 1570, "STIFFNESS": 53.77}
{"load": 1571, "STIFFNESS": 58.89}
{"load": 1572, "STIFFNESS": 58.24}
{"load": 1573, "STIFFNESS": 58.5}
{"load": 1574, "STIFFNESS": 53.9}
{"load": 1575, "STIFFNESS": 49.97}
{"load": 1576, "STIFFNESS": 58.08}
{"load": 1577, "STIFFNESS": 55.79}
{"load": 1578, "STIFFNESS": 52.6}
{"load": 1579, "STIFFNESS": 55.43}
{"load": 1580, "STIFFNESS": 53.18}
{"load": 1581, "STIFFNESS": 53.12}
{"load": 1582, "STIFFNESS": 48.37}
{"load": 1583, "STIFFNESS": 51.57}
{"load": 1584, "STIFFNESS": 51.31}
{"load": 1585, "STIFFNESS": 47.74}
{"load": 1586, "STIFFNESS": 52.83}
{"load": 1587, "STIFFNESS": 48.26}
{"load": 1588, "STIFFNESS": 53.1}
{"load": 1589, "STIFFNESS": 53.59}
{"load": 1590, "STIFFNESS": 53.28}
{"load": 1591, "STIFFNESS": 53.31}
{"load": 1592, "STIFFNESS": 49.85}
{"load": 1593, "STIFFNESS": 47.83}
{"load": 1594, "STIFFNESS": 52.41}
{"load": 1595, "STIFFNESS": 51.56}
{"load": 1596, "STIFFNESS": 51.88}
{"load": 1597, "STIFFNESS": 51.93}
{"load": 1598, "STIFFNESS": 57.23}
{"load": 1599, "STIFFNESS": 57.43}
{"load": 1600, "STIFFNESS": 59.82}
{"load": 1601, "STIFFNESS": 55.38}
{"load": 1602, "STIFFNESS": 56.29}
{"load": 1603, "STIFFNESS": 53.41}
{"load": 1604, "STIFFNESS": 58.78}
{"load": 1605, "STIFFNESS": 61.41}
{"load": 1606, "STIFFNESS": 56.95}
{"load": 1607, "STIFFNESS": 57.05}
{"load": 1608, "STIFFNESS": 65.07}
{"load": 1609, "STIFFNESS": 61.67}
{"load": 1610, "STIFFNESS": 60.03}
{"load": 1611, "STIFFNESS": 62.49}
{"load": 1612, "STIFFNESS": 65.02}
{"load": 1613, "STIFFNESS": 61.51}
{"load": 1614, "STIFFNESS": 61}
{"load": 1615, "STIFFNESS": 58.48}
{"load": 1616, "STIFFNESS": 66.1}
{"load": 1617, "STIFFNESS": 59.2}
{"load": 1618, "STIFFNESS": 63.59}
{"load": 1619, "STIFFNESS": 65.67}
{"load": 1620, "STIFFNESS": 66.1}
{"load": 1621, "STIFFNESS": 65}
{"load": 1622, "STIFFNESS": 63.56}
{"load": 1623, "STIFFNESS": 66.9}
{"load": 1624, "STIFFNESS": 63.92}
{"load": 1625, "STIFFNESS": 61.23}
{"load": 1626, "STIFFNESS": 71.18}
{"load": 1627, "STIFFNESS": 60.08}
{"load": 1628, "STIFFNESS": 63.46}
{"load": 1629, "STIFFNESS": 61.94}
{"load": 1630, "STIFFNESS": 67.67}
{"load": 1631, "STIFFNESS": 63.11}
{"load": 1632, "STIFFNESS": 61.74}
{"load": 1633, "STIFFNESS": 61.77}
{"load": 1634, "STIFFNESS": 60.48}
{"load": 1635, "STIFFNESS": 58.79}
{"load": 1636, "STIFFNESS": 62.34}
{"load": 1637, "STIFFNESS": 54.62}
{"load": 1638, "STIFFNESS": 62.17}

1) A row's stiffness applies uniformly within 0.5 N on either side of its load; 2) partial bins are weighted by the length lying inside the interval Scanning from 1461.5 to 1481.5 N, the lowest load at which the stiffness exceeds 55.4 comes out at 1462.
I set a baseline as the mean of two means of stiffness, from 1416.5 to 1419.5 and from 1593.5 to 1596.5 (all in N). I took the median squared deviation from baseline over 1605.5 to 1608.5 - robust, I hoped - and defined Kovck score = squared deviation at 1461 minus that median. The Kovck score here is 150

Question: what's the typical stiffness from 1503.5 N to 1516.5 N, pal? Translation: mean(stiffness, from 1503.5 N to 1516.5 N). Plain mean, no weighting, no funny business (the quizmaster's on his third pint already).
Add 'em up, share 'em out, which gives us 63.0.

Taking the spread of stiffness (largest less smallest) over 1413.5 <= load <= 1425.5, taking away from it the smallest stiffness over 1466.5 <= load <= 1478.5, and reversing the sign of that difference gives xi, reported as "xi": 43.8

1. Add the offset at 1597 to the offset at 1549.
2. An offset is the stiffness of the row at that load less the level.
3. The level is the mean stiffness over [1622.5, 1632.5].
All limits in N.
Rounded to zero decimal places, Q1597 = -27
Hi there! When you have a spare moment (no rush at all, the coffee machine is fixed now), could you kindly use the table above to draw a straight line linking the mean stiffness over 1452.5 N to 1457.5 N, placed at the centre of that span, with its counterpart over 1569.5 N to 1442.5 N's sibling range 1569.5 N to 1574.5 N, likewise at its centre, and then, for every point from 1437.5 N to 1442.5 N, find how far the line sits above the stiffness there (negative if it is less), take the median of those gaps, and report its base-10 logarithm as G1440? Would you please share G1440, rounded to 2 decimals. 0.63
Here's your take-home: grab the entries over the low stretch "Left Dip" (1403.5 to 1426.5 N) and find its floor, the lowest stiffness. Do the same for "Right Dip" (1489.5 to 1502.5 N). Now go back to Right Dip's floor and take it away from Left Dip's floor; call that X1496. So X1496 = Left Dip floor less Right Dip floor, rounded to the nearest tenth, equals -4.0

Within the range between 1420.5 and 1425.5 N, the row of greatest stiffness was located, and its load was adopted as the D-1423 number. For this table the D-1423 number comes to 1421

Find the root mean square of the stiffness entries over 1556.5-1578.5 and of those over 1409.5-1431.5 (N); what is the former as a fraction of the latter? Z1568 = 1.03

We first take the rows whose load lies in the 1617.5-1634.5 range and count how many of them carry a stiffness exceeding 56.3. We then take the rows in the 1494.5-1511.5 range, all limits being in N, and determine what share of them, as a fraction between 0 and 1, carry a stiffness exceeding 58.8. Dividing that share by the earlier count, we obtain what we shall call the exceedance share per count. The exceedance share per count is 0.038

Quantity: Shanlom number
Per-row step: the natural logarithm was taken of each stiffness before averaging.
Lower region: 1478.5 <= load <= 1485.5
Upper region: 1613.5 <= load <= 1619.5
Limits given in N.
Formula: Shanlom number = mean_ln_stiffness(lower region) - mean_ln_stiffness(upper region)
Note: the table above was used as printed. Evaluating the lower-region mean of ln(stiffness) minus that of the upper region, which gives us -0.083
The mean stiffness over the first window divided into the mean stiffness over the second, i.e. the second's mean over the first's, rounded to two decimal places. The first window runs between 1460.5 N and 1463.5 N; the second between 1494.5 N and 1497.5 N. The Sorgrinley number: 0.92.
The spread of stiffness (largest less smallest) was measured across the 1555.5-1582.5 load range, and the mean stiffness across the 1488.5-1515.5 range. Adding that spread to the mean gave 75.7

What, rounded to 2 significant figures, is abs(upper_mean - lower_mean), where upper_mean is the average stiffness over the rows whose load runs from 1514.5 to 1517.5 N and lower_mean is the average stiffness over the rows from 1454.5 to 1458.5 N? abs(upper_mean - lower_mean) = 2.1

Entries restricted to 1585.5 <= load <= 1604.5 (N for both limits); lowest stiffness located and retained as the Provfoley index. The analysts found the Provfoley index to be 47.83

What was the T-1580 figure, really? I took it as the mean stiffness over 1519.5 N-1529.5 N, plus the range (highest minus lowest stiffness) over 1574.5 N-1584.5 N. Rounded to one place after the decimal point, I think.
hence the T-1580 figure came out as 68.9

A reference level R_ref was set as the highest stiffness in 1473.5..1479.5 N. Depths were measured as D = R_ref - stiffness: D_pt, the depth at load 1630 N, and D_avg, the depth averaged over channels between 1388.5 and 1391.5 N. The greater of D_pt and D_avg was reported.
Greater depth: 9.0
